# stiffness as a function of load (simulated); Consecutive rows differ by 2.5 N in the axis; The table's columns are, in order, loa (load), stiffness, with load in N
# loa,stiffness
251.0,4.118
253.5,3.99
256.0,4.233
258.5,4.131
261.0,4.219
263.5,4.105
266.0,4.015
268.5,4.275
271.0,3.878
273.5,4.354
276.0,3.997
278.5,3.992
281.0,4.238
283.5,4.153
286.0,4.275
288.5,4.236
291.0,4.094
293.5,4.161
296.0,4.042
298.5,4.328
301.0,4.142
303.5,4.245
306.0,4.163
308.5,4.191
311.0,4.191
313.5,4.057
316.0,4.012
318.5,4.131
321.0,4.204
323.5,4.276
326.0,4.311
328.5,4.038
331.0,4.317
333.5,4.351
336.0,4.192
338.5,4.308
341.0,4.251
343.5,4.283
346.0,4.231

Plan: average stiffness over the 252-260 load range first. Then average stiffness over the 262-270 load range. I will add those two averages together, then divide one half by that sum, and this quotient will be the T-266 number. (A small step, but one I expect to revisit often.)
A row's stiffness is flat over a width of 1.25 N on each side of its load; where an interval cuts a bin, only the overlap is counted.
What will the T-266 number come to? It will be 0.0606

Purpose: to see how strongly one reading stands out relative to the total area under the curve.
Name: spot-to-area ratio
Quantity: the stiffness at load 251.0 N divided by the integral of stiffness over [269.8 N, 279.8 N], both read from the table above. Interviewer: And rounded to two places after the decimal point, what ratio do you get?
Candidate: 0.10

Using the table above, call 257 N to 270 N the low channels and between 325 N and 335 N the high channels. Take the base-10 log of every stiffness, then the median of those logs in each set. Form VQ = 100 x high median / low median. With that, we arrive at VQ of 103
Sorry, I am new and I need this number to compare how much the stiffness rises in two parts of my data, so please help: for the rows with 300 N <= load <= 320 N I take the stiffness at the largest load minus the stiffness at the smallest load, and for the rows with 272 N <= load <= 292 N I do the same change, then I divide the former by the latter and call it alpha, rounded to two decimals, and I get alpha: 0.04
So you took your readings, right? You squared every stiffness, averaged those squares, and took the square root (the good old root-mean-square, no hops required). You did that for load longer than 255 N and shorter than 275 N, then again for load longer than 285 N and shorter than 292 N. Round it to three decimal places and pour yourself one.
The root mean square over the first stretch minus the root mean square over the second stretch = -0.049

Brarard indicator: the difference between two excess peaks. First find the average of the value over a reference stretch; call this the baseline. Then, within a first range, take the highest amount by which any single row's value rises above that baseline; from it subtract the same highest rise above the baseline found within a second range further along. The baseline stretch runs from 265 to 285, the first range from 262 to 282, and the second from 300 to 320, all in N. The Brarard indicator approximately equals 0.11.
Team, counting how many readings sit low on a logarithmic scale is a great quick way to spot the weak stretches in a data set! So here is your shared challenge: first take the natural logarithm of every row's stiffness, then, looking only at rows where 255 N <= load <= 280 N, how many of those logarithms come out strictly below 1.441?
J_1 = 7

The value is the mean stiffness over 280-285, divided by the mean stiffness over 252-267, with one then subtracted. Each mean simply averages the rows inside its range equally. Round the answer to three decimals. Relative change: 0.019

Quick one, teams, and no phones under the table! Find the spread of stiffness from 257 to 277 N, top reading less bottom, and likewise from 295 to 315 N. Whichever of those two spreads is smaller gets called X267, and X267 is 0.286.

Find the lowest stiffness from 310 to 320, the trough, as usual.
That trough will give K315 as 4.012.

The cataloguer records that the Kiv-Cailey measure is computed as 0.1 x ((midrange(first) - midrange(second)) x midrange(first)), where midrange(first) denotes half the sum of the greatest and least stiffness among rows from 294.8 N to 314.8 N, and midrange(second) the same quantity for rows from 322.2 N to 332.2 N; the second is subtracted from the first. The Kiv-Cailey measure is 0.003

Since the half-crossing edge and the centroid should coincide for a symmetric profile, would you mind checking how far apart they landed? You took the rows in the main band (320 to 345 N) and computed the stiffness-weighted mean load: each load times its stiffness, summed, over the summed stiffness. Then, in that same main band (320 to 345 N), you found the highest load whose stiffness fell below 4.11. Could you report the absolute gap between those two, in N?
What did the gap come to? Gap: 3.8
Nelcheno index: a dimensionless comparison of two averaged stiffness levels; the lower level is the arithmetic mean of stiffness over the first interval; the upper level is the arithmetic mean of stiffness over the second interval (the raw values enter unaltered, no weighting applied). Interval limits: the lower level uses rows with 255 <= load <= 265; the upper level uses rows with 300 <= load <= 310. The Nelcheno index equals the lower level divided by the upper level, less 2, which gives -1.00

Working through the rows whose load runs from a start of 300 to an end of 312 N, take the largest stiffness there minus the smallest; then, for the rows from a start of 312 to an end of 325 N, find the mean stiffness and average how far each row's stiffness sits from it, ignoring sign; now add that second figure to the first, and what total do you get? 0.19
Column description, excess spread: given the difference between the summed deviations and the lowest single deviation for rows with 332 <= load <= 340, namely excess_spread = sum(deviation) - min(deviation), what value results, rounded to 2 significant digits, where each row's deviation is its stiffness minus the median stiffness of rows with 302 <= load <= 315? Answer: 0.28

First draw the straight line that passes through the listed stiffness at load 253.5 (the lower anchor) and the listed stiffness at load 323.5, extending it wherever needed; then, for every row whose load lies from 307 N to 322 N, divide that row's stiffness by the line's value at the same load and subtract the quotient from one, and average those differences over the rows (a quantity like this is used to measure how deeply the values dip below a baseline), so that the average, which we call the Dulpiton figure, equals 0.026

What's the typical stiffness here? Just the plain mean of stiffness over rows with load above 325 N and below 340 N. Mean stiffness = 4.25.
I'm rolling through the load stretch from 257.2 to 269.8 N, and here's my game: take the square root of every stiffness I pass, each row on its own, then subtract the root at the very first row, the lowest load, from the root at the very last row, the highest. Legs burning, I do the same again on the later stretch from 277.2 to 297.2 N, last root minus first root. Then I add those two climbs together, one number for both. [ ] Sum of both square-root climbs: 0.05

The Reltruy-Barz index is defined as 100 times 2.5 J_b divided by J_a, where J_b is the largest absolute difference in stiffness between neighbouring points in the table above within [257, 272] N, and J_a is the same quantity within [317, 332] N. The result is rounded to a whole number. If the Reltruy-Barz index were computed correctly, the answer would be 356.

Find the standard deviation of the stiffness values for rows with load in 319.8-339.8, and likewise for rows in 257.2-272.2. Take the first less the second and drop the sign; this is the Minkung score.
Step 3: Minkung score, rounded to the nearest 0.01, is 0.04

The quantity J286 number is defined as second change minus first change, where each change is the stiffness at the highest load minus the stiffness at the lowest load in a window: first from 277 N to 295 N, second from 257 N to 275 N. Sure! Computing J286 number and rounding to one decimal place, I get 0.1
